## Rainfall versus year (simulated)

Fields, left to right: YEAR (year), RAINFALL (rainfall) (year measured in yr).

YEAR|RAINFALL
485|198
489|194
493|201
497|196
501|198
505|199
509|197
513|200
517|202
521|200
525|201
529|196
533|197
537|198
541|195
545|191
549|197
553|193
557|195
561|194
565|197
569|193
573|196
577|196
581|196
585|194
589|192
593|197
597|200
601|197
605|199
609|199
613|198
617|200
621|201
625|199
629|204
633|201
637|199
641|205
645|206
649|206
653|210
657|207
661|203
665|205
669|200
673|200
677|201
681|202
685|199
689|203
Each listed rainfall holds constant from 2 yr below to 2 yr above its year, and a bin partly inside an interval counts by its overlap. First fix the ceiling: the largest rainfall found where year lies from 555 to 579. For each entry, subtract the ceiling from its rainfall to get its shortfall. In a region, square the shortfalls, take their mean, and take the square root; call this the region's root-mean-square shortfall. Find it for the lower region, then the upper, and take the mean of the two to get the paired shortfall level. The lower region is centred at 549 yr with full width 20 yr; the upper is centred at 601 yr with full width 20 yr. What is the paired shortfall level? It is 2.7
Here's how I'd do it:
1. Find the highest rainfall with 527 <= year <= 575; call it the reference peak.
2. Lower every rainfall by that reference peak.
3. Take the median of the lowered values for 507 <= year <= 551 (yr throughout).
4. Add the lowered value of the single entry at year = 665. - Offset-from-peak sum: 6.0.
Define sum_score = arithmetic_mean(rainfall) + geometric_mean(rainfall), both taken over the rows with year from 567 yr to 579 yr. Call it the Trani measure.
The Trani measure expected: 390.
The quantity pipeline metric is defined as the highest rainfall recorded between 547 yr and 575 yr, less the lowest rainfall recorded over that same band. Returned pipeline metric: 4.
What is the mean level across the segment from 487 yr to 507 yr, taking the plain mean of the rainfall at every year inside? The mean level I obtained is 198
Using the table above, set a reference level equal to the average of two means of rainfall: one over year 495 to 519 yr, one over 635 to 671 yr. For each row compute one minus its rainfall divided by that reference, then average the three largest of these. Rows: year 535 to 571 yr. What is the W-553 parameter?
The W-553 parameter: 0.046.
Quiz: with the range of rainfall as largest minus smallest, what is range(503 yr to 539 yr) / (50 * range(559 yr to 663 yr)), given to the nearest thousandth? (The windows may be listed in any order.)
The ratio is 0.007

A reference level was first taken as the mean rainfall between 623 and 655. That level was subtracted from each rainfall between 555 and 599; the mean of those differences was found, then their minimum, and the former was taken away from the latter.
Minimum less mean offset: -3.5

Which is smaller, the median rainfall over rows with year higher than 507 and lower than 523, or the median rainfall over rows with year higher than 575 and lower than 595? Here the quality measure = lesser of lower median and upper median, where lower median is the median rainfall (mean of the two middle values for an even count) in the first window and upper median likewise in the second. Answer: 196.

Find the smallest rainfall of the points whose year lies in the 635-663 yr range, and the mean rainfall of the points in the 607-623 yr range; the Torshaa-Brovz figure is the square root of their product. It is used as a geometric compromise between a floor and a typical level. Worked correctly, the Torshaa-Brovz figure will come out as 199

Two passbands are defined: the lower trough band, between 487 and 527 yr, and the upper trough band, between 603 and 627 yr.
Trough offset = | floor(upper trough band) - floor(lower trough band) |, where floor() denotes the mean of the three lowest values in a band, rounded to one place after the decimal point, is 3.0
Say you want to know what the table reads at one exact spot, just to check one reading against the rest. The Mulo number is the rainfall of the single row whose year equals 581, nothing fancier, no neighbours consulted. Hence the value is 196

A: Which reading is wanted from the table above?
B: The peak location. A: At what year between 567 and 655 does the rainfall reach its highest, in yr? 653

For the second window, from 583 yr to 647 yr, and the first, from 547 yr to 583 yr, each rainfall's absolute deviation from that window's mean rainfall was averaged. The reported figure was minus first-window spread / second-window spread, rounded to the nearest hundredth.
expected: -0.50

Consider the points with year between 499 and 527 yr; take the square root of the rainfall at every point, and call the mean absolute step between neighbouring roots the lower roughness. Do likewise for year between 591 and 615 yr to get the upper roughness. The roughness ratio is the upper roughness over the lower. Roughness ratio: 0.98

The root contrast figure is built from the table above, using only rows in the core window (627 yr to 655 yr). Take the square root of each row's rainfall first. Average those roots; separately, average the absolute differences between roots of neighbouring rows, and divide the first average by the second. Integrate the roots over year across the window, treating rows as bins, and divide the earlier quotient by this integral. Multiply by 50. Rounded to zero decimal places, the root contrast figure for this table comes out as 19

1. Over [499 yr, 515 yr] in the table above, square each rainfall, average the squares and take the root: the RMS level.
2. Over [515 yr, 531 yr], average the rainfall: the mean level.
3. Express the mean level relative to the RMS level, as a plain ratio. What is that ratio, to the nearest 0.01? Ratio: 1.01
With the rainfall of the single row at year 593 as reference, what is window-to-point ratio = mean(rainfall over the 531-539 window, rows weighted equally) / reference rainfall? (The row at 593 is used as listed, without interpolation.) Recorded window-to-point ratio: 1.00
